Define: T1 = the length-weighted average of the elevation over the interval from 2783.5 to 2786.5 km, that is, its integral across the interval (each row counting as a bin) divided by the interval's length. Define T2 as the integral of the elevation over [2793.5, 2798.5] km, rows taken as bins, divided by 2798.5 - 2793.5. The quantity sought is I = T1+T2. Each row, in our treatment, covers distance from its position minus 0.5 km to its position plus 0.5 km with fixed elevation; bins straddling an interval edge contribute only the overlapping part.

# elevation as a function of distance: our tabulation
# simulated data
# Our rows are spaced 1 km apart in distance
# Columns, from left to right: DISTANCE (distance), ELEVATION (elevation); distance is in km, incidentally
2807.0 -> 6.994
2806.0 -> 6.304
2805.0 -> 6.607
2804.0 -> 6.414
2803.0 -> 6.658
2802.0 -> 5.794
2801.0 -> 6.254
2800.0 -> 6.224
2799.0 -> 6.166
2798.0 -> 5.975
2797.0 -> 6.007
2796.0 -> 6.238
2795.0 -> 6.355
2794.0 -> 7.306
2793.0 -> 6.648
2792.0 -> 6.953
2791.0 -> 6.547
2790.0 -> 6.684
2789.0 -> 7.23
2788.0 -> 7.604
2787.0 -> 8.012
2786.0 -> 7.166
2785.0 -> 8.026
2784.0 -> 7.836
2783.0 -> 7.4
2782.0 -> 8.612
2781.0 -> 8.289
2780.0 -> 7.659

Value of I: 14.1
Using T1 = 7.7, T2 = 6.4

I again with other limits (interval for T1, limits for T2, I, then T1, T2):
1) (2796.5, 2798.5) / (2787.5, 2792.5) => 13.0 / 6.0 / 7.0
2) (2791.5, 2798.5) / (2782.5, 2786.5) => 14.1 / 6.5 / 7.6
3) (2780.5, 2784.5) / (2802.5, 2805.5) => 14.6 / 8.0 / 6.6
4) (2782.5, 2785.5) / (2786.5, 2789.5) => 15.4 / 7.8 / 7.6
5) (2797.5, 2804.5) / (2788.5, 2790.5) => 13.2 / 6.2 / 7.0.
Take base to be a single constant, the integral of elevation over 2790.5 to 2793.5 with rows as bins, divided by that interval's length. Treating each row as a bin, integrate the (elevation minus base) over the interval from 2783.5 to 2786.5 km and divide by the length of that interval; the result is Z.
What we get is 1.0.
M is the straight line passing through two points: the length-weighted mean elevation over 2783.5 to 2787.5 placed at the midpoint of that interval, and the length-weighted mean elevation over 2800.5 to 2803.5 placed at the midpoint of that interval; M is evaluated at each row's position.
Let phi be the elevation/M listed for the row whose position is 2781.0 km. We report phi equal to 1.01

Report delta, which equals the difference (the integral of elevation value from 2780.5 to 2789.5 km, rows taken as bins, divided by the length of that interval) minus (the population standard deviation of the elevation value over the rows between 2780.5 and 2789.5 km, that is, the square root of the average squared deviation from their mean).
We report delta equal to 7.34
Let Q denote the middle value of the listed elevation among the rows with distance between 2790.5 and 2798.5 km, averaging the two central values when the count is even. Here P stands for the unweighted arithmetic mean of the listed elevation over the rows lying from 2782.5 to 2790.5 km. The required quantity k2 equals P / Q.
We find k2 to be 1.2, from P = 7.49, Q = 6.5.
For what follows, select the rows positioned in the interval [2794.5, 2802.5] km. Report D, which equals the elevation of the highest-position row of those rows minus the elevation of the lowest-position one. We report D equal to -0.6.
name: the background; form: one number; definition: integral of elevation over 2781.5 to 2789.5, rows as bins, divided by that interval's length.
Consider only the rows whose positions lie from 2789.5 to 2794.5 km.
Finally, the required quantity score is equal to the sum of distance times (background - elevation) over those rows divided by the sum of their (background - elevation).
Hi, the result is 2791.7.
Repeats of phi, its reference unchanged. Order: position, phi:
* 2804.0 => 1.06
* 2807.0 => 1.21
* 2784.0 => 0.99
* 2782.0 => 1.07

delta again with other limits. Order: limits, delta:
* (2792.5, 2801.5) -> 5.97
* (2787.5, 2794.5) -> 6.63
